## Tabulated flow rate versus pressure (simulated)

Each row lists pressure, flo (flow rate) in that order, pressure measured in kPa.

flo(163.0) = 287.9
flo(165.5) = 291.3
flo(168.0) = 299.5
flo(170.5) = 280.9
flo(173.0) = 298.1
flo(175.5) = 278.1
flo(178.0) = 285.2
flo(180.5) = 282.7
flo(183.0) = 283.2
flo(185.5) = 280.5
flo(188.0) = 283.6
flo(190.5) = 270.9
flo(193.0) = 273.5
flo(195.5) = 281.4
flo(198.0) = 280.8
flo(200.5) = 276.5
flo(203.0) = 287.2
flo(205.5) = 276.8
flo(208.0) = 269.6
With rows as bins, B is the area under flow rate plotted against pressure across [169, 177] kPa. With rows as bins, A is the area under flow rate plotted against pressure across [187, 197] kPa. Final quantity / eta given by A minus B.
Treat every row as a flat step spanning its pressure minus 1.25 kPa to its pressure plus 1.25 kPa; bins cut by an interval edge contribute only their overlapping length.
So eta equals 484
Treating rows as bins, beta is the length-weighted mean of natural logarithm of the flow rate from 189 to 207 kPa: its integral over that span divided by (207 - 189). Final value 5.63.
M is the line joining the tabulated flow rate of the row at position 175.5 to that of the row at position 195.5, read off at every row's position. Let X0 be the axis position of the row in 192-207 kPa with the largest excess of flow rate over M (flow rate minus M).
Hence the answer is 203.0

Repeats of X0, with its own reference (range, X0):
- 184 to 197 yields 188.0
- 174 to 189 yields 178.0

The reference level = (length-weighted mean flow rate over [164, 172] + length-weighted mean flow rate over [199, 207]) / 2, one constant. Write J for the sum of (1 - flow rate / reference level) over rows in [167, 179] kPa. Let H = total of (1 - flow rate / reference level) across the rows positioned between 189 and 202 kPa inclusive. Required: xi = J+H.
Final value 0.098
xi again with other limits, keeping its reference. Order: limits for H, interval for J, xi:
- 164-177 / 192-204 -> 0.020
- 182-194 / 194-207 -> 0.205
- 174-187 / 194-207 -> 0.142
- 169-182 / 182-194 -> 0.127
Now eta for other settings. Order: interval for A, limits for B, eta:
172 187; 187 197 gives 1493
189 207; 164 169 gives 3532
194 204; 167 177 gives -77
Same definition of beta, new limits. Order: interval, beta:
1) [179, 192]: 5.64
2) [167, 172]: 5.67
